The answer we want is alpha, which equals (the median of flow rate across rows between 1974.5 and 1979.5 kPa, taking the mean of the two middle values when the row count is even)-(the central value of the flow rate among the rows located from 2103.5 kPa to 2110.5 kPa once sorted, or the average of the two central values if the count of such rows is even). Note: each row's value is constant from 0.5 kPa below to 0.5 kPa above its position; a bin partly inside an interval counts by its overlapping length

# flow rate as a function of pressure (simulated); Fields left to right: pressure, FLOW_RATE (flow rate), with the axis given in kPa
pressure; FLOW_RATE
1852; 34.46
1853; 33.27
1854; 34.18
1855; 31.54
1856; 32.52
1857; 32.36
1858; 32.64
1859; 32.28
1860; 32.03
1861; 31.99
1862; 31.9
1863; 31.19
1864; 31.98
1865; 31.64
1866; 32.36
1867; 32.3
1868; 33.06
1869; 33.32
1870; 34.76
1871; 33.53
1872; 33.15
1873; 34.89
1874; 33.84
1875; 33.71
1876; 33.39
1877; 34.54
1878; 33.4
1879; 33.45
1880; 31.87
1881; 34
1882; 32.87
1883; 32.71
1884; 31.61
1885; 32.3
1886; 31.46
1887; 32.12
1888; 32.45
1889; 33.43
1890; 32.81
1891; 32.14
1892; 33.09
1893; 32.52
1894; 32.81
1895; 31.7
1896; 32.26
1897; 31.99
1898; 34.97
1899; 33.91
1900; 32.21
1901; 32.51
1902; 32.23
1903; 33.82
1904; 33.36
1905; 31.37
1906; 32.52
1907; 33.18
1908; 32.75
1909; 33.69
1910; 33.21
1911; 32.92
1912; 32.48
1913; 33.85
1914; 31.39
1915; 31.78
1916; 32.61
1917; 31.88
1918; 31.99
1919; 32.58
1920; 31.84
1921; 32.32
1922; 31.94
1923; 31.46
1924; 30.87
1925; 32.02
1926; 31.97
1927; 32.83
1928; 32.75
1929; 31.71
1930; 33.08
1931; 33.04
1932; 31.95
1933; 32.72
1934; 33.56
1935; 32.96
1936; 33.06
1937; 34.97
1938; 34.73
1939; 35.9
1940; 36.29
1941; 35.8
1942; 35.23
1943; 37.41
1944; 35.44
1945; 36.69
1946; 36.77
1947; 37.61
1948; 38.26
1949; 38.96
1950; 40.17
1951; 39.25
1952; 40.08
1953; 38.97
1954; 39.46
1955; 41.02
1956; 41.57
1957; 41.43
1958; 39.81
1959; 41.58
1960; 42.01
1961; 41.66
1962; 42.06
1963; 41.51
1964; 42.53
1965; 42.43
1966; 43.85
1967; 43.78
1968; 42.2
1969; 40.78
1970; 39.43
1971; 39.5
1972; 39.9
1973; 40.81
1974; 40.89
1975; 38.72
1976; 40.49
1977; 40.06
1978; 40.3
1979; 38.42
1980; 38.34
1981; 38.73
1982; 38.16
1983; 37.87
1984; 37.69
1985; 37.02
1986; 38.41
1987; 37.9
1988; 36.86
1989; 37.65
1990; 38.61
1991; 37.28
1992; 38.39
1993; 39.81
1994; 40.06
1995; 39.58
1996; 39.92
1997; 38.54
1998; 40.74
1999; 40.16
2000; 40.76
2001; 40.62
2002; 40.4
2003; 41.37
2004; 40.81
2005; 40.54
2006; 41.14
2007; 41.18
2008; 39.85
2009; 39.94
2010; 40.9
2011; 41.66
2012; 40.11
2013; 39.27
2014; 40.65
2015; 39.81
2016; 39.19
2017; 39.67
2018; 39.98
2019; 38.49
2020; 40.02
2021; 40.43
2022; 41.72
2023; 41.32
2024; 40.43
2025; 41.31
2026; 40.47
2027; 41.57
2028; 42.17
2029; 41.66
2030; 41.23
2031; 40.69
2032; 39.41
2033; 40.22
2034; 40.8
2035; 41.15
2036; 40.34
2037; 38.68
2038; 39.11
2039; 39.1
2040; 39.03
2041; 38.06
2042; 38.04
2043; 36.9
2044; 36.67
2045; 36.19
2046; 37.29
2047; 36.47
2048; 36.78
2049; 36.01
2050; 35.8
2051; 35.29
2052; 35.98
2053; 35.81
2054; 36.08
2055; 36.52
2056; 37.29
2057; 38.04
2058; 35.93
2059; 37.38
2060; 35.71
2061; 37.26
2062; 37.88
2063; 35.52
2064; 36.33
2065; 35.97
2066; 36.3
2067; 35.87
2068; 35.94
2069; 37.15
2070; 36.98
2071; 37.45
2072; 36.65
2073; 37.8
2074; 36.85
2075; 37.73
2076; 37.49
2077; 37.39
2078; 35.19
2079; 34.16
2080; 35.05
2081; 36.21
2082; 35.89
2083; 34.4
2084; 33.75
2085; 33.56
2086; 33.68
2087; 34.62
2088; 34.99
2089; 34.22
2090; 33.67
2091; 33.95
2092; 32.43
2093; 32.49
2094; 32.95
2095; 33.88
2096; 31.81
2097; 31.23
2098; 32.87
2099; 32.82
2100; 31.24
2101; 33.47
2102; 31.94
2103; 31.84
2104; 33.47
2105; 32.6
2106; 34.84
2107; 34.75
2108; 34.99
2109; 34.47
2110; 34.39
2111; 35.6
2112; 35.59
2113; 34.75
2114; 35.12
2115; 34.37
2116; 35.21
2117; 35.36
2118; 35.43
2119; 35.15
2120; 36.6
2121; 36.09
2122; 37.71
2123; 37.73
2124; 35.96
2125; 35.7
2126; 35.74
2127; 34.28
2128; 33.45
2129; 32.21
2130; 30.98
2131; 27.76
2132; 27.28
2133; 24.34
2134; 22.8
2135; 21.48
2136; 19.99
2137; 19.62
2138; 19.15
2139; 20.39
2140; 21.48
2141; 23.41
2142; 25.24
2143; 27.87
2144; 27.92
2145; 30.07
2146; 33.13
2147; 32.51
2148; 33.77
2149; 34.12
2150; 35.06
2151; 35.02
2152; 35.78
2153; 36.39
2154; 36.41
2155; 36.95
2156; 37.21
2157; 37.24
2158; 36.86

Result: 6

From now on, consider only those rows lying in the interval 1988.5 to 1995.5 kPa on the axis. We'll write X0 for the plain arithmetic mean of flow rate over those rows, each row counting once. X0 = 38.8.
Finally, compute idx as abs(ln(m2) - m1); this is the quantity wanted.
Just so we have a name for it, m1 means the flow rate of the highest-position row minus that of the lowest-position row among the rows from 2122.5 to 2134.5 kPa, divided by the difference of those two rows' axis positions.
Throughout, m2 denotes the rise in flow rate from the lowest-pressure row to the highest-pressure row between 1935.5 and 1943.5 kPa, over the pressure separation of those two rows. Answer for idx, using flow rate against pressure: 0.9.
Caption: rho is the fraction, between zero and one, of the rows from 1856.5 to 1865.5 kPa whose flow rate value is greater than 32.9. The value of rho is 0.0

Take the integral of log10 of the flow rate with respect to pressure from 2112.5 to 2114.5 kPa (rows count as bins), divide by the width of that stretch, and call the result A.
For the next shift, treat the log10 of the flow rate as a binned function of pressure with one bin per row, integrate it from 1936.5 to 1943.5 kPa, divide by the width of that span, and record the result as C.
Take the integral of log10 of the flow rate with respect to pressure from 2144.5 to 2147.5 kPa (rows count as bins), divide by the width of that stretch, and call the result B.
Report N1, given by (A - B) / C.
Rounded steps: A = 1.54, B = 1.50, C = 1.55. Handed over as 0.026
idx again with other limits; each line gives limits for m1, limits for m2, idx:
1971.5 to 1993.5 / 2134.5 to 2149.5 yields 0.1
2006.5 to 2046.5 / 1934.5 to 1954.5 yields 1.0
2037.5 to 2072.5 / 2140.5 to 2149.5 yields 0.4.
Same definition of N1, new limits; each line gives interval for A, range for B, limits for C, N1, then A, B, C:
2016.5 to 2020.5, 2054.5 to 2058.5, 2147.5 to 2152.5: 0.019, 1.60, 1.57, 1.54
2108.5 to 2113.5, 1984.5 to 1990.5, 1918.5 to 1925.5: -0.022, 1.54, 1.58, 1.50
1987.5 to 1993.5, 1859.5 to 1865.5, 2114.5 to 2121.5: 0.051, 1.58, 1.50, 1.55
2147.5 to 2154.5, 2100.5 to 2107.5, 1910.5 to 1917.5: 0.016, 1.55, 1.52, 1.51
